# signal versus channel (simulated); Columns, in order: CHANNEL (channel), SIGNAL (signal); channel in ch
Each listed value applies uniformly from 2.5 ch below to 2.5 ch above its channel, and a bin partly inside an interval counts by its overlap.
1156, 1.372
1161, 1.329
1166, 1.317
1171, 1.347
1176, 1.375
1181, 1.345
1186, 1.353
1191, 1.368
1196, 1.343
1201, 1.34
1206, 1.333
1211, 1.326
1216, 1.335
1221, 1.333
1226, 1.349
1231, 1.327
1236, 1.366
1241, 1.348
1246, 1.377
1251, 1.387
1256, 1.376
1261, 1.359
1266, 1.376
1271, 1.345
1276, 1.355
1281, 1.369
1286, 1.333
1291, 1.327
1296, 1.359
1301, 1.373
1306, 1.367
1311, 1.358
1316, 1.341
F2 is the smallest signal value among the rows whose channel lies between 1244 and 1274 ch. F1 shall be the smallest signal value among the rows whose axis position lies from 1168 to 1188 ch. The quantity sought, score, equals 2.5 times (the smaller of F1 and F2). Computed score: 3.36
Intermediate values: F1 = 1.345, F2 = 1.345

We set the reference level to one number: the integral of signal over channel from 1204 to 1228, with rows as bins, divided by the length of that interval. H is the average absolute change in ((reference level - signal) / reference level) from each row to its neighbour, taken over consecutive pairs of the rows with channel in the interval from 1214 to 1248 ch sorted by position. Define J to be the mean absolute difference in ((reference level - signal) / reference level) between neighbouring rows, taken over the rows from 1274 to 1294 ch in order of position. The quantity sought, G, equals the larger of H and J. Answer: 0.0157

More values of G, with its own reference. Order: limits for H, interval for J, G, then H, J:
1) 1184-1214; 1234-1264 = 0.0127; 0.009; 0.0127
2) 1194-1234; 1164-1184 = 0.0220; 0.007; 0.0220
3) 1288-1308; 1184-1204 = 0.0130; 0.013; 0.0107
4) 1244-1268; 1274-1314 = 0.0125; 0.010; 0.0125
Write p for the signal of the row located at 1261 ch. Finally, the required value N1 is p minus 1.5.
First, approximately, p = 1.359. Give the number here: -0.141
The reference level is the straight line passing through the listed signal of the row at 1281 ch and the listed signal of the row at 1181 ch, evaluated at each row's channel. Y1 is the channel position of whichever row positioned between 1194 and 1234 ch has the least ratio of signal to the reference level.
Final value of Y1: 1231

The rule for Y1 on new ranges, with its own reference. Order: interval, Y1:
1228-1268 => 1231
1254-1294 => 1291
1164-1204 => 1166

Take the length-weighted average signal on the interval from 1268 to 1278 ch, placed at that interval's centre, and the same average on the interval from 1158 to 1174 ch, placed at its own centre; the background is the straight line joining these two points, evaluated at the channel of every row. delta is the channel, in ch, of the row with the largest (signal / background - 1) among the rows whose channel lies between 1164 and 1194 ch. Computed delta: 1176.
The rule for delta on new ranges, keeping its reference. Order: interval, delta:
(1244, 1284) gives 1251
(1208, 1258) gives 1251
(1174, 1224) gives 1176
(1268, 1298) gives 1281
